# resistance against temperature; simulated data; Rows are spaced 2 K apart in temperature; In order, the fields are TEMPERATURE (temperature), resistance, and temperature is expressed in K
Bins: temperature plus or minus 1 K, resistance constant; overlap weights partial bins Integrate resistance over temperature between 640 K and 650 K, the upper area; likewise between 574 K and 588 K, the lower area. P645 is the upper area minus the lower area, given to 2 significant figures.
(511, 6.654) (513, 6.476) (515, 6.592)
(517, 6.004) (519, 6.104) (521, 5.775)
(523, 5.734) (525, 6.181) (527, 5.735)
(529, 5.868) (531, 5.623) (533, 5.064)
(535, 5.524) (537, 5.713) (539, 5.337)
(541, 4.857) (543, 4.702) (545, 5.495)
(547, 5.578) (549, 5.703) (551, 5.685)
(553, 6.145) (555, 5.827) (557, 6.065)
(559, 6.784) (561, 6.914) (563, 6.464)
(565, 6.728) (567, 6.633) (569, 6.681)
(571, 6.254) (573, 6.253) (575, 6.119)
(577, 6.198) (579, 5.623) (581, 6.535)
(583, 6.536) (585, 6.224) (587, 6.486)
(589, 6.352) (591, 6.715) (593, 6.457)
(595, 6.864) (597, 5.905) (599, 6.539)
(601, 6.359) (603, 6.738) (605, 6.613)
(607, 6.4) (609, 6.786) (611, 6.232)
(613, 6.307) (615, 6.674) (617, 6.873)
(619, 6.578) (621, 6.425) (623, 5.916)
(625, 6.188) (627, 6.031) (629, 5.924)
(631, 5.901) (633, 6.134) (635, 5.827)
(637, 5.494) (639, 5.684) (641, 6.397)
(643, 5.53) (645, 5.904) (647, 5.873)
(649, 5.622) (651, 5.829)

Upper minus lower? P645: -29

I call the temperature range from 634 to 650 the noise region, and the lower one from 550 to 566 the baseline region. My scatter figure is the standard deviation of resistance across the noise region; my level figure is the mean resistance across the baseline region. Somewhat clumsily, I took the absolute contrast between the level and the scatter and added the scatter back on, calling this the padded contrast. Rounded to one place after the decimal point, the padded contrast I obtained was 6.3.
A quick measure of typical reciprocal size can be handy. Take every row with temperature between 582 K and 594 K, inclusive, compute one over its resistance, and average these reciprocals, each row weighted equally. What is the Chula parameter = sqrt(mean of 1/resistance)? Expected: 0.394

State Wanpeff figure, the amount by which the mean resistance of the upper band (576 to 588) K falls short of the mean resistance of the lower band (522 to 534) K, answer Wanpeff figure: -0.6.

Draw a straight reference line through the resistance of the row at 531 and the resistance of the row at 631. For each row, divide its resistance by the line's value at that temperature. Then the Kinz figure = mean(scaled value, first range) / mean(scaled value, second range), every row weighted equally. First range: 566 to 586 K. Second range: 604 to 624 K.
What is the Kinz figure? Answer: 0.99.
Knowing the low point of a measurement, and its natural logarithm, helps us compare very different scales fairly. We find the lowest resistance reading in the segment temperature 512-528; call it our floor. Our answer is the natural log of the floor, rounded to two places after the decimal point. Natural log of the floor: 1.75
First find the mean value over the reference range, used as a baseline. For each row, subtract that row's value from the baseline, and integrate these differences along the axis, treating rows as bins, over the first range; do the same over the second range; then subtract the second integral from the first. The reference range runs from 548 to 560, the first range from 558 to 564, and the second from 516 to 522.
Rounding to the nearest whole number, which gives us -5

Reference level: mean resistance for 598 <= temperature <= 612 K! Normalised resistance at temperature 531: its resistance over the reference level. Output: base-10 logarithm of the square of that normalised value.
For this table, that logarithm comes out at -0.13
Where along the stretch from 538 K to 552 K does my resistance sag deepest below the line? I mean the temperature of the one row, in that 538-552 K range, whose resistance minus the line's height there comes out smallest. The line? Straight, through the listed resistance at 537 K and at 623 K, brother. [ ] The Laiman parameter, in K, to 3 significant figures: 543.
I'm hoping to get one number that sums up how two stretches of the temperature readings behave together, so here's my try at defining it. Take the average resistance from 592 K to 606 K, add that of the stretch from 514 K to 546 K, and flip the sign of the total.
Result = -12.1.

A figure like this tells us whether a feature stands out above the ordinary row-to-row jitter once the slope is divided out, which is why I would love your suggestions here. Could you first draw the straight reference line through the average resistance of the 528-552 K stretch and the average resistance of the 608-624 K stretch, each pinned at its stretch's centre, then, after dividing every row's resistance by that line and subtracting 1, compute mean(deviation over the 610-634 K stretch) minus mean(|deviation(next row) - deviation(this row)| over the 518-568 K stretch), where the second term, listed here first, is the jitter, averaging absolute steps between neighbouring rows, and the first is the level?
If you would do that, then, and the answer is -0.101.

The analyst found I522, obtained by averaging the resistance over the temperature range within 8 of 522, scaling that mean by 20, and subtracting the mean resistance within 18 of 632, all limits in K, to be 114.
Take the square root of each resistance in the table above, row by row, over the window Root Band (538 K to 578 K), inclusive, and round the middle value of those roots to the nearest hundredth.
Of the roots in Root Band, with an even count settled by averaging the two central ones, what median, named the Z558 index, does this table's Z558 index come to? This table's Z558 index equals 2.48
